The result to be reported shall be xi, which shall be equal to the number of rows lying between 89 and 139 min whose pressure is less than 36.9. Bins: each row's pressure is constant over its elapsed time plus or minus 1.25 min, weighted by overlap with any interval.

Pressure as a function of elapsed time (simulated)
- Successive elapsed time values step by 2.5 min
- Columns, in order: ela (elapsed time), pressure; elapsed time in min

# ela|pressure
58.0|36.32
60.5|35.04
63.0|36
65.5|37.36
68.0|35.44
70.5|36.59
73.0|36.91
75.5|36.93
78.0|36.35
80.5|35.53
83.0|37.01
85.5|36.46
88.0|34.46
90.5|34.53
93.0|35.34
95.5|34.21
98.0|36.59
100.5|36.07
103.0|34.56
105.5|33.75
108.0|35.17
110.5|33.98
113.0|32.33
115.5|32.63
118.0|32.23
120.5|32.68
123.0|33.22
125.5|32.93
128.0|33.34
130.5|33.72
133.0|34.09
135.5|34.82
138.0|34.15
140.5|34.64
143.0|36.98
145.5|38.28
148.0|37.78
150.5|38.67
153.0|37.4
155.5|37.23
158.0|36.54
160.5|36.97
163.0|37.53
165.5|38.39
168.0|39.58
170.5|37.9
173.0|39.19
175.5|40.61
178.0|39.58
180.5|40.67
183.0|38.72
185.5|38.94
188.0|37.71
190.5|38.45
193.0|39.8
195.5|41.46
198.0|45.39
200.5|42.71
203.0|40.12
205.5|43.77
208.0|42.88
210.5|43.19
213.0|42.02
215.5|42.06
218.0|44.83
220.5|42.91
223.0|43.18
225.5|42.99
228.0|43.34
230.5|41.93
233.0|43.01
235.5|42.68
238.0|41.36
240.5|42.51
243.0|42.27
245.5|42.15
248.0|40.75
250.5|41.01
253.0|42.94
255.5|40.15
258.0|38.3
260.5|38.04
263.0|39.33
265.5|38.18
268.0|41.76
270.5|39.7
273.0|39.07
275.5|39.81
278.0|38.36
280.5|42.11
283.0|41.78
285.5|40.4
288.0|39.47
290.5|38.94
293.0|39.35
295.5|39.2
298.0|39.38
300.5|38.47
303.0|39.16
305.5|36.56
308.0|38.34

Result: 20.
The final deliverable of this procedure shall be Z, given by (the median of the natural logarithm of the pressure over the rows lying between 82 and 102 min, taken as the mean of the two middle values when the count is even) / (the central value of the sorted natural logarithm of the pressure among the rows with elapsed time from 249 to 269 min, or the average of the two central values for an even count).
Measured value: 0.97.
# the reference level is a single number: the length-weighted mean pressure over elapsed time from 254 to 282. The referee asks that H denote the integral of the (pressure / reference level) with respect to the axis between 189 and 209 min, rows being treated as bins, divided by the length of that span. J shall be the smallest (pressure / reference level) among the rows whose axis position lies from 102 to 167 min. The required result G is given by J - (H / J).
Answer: -0.48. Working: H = 1.06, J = 0.81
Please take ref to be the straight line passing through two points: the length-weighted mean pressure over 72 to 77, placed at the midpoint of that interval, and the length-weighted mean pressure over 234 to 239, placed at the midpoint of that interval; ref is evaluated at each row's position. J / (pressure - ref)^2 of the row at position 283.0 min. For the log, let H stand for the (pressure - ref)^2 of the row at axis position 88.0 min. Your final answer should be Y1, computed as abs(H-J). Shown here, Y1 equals 5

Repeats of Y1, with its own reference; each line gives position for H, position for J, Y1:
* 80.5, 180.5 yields 2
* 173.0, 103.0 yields 10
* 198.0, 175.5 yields 20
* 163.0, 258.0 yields 15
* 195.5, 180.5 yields 0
